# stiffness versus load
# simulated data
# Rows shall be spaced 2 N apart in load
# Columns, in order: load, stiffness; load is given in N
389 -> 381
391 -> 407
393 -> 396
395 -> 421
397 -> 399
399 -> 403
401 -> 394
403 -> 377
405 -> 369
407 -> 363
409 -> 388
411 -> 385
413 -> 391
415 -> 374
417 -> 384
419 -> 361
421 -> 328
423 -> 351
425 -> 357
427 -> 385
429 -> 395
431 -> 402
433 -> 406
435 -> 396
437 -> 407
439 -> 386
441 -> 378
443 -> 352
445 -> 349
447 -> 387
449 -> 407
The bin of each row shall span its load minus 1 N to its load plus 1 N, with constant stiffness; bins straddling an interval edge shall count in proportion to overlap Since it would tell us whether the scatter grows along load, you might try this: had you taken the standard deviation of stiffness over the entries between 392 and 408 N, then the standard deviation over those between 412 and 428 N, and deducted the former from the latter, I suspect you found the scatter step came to 2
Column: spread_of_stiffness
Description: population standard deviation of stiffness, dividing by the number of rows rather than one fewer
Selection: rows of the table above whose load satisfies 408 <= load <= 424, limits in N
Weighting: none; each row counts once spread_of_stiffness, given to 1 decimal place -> 20.6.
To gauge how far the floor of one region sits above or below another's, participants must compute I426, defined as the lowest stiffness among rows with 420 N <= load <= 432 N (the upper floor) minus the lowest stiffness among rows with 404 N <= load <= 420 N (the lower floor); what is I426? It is -33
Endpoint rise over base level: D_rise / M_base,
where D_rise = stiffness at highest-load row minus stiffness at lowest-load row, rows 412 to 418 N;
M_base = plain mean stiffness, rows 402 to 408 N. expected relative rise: -0.019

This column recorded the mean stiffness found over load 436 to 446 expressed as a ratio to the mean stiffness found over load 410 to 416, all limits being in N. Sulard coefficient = 0.98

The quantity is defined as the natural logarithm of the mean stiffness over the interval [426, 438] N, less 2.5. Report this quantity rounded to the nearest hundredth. 3.49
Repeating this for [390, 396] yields 3.51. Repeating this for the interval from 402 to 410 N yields 3.42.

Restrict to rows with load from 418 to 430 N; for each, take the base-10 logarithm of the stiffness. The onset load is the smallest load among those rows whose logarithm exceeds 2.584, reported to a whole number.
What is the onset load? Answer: 427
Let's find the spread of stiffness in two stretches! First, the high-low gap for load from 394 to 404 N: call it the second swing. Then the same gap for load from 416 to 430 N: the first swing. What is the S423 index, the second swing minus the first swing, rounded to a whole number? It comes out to -23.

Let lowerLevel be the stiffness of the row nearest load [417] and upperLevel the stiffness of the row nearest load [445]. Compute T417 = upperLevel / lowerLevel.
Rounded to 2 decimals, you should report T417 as 0.91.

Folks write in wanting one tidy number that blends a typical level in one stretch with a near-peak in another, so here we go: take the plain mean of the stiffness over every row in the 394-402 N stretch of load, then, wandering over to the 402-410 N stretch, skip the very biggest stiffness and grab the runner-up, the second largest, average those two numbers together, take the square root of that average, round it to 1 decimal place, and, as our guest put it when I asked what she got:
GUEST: 19.8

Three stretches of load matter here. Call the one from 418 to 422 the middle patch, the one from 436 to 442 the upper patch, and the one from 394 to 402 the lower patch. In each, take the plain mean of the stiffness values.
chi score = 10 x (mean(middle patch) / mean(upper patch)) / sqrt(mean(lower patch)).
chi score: 0.44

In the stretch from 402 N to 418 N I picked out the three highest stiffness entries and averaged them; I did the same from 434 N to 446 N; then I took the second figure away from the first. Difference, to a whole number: -8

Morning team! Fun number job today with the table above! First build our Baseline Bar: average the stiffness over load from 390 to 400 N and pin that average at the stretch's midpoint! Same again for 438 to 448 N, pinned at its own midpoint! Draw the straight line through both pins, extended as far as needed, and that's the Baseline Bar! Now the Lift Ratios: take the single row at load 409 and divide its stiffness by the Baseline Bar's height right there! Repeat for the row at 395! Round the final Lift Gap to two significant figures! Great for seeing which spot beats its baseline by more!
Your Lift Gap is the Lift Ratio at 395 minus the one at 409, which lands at 0.057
